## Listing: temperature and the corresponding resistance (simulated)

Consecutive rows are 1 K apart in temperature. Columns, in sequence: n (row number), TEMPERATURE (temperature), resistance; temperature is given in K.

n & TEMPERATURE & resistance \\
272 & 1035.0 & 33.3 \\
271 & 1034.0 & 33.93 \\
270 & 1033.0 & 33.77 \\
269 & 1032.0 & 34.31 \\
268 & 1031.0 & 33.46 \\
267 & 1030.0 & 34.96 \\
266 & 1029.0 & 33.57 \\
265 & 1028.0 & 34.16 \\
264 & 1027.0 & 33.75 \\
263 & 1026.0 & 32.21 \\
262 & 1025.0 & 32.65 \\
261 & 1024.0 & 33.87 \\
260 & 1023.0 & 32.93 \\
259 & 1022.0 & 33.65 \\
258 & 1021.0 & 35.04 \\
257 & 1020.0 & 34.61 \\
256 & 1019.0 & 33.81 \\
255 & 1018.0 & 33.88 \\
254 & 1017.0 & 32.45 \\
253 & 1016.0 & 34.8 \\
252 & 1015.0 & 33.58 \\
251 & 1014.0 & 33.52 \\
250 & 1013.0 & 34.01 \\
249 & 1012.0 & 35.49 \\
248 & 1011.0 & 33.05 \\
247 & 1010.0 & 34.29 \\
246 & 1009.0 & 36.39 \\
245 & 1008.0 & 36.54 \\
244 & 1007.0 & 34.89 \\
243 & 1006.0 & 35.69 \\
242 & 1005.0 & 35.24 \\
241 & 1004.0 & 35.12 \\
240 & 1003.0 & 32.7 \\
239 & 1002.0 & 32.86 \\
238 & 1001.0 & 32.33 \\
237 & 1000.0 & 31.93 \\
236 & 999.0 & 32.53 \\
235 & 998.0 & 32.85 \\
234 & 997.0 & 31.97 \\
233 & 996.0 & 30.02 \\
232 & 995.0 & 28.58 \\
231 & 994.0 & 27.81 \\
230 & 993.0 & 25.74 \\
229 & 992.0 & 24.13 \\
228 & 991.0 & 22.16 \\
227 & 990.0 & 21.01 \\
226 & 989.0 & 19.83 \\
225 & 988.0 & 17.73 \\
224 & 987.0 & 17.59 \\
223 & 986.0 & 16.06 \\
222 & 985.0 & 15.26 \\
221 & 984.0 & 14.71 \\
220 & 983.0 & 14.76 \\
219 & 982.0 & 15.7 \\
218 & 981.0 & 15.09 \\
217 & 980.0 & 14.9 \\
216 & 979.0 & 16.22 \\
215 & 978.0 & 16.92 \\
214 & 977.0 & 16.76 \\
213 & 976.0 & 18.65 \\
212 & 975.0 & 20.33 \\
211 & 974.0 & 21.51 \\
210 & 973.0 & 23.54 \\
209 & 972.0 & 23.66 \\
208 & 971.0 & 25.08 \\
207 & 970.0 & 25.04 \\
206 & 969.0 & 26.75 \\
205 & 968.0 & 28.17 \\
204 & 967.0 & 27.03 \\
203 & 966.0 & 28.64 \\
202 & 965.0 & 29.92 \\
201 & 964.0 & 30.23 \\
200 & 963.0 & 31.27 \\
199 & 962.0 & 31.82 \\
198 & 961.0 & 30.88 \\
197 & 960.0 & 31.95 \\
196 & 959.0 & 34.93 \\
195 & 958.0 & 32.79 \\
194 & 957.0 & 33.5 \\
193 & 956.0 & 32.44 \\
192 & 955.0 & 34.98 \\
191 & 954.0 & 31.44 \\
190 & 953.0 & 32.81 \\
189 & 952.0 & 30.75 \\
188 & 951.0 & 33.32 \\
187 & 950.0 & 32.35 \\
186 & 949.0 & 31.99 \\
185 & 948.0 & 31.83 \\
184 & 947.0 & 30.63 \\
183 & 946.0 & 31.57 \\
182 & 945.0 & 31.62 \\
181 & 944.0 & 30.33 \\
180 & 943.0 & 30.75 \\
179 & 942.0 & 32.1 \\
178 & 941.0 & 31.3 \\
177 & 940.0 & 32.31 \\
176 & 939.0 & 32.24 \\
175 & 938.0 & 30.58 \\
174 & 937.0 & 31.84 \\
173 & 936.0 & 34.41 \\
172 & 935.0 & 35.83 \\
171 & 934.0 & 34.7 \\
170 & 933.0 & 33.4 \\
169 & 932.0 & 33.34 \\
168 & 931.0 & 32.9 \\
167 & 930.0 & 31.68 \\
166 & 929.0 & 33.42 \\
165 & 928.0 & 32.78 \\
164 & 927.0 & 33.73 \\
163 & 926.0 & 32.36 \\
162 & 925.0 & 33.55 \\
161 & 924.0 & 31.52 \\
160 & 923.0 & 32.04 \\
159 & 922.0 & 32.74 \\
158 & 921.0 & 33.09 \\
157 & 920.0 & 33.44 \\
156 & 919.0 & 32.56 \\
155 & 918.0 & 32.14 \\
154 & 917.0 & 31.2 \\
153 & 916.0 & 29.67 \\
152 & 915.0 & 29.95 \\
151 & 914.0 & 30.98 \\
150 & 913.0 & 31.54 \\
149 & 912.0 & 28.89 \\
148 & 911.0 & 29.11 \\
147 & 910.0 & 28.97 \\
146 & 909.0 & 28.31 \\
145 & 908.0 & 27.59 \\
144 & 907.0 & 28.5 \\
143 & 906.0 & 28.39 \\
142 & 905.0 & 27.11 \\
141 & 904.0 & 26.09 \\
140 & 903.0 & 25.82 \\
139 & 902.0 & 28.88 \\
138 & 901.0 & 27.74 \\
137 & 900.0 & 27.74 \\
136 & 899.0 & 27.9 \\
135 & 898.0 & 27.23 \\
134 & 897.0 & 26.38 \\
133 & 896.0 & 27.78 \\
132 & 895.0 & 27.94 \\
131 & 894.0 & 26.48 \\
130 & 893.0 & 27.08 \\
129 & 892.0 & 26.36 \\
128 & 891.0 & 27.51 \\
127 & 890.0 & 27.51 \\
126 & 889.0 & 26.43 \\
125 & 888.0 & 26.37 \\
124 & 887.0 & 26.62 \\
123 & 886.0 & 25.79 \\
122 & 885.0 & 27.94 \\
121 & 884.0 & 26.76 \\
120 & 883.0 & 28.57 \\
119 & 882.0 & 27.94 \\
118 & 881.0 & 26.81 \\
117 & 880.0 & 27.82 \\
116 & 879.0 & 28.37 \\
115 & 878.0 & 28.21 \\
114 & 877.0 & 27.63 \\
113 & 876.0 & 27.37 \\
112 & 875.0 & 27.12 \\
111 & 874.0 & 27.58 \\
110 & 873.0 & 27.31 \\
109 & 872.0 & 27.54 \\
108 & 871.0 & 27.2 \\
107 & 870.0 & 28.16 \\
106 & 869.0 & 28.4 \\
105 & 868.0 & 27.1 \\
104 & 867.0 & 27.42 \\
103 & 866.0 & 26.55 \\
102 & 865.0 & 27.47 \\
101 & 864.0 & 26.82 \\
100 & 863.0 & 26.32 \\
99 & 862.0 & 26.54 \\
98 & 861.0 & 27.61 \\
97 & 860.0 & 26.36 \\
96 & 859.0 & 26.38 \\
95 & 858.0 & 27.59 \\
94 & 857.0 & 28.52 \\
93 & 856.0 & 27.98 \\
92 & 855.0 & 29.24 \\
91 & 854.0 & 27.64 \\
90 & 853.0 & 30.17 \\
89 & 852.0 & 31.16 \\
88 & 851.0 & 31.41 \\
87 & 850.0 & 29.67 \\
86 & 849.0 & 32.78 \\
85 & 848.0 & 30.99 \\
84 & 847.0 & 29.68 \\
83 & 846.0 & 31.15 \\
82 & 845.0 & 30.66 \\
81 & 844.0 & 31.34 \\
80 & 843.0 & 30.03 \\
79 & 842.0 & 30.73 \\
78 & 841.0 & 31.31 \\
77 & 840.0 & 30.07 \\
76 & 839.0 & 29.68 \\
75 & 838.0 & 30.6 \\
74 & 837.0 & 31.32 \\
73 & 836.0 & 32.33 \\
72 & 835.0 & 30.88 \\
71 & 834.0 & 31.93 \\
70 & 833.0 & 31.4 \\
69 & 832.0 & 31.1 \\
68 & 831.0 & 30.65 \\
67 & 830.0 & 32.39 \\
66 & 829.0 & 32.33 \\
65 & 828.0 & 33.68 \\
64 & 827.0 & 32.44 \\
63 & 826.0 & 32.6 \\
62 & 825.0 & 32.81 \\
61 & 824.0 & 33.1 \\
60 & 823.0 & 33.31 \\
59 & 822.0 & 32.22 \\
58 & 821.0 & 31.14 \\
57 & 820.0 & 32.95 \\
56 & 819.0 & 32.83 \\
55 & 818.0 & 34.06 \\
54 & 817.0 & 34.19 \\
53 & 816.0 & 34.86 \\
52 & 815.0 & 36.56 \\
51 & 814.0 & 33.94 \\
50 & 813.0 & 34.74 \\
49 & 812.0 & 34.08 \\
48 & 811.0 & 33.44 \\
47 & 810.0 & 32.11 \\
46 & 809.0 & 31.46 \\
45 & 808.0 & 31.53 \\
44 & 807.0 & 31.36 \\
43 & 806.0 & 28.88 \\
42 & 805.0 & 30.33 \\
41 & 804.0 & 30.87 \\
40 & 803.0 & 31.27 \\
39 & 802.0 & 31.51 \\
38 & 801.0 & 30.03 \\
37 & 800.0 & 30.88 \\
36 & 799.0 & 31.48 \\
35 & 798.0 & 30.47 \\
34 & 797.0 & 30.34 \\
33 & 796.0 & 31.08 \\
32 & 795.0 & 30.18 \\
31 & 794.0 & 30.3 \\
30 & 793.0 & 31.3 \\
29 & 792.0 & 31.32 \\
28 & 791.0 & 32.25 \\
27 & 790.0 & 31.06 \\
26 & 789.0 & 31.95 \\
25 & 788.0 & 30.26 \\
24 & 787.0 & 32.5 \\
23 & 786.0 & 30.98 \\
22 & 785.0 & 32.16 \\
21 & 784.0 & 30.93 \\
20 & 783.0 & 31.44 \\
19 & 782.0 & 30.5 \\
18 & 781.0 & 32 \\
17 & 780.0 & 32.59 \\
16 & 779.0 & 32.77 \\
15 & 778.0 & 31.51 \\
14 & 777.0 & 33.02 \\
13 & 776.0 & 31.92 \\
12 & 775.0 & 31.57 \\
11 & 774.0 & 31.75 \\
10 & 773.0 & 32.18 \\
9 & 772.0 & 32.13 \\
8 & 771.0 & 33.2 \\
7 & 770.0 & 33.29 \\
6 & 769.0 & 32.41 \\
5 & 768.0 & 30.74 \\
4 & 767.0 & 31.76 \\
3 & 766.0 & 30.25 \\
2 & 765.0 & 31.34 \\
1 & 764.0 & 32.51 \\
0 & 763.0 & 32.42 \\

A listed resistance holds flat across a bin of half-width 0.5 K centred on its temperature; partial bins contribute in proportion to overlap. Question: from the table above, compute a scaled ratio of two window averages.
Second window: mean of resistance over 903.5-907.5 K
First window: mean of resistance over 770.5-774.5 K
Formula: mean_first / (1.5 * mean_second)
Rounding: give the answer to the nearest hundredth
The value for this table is 0.78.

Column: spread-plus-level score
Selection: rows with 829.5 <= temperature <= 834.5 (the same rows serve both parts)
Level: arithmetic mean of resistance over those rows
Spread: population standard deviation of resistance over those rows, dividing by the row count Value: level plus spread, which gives 32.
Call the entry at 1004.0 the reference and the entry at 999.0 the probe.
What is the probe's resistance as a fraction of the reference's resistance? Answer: 0.93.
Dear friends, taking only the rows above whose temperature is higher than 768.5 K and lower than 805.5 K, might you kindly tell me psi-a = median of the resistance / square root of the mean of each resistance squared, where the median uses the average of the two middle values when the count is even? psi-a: 1.00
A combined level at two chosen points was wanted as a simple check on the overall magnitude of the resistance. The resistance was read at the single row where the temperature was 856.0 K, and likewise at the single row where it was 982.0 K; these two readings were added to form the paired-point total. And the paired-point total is 43.7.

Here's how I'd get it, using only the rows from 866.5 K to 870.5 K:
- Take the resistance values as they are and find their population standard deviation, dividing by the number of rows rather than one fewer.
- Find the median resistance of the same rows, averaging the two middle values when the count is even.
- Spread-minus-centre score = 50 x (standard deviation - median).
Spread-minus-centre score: -1363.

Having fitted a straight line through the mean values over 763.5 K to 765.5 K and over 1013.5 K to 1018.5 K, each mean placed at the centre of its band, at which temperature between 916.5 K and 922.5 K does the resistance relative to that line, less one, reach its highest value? 920.0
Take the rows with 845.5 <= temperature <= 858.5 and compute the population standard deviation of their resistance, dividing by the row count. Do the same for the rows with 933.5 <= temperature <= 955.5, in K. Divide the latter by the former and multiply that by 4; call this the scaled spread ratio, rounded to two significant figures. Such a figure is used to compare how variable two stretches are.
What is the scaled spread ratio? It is 3.8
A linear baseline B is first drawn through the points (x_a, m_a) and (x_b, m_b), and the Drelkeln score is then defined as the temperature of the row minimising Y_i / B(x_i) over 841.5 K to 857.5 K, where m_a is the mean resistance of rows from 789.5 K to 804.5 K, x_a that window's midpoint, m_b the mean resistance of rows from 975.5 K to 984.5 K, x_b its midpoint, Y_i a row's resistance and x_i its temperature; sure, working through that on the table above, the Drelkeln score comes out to 854.0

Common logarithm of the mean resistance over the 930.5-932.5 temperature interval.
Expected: 1.52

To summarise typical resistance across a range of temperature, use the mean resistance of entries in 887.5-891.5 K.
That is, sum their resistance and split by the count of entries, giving 27.0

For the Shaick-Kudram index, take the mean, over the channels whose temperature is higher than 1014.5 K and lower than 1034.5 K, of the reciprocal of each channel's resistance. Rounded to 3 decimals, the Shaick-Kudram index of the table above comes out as 0.030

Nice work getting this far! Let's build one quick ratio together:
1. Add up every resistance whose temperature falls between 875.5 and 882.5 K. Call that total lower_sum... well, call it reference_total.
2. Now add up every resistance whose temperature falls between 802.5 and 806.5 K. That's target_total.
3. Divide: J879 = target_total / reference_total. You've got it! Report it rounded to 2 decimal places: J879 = 0.63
